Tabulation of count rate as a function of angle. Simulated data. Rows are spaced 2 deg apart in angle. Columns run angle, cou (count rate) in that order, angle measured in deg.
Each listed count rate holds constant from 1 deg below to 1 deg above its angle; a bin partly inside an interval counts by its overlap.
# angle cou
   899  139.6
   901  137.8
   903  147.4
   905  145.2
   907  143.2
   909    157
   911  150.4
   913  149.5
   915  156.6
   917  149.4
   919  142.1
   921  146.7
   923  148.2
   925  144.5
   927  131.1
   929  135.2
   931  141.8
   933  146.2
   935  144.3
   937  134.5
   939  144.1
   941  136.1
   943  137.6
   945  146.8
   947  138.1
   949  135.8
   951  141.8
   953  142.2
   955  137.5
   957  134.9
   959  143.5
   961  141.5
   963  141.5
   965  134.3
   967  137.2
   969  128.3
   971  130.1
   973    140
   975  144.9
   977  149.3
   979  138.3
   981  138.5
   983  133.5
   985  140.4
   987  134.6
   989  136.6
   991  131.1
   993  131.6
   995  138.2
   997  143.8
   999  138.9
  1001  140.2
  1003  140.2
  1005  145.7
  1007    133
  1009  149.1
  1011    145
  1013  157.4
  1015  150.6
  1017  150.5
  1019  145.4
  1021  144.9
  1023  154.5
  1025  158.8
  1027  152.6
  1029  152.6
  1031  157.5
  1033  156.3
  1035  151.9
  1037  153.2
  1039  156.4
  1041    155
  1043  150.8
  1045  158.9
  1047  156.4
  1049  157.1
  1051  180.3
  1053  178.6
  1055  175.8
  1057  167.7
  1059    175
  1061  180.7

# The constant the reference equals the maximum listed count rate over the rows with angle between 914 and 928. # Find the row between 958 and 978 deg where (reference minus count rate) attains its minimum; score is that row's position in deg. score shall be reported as 977 deg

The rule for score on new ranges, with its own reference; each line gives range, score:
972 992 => 977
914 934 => 915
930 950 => 945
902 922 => 909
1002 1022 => 1013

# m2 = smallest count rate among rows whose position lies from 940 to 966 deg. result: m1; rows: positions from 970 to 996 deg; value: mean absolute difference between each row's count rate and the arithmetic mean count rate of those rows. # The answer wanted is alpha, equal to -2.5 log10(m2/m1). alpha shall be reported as -3.8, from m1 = 4.2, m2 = 134.3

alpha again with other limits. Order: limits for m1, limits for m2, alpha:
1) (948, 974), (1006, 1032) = -3.8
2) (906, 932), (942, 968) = -3.4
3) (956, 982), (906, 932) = -3.7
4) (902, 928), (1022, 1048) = -3.8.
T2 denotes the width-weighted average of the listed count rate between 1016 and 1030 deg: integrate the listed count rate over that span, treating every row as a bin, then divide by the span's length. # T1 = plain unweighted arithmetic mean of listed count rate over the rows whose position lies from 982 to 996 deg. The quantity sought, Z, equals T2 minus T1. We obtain 16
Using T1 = 135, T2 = 151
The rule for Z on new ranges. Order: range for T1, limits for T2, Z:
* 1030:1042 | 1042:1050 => 1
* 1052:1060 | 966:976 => -38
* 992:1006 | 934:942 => 0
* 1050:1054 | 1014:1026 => -29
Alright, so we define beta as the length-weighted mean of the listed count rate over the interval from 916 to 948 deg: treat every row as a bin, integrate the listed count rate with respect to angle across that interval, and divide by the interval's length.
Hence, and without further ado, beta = 142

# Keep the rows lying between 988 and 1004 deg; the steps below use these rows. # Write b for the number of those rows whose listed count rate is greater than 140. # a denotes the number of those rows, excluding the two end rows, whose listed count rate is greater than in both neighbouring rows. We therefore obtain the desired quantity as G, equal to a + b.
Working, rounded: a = 1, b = 3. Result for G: 4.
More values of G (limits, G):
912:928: 9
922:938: 6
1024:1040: 9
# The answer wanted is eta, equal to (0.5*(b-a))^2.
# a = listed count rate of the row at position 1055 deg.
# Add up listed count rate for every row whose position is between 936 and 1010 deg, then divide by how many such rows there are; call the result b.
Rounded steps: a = 175.8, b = 139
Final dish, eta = 343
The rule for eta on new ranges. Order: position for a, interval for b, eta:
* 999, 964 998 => 1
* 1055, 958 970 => 363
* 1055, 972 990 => 328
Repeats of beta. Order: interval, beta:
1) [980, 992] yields 136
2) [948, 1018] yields 140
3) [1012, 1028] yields 152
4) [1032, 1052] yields 158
